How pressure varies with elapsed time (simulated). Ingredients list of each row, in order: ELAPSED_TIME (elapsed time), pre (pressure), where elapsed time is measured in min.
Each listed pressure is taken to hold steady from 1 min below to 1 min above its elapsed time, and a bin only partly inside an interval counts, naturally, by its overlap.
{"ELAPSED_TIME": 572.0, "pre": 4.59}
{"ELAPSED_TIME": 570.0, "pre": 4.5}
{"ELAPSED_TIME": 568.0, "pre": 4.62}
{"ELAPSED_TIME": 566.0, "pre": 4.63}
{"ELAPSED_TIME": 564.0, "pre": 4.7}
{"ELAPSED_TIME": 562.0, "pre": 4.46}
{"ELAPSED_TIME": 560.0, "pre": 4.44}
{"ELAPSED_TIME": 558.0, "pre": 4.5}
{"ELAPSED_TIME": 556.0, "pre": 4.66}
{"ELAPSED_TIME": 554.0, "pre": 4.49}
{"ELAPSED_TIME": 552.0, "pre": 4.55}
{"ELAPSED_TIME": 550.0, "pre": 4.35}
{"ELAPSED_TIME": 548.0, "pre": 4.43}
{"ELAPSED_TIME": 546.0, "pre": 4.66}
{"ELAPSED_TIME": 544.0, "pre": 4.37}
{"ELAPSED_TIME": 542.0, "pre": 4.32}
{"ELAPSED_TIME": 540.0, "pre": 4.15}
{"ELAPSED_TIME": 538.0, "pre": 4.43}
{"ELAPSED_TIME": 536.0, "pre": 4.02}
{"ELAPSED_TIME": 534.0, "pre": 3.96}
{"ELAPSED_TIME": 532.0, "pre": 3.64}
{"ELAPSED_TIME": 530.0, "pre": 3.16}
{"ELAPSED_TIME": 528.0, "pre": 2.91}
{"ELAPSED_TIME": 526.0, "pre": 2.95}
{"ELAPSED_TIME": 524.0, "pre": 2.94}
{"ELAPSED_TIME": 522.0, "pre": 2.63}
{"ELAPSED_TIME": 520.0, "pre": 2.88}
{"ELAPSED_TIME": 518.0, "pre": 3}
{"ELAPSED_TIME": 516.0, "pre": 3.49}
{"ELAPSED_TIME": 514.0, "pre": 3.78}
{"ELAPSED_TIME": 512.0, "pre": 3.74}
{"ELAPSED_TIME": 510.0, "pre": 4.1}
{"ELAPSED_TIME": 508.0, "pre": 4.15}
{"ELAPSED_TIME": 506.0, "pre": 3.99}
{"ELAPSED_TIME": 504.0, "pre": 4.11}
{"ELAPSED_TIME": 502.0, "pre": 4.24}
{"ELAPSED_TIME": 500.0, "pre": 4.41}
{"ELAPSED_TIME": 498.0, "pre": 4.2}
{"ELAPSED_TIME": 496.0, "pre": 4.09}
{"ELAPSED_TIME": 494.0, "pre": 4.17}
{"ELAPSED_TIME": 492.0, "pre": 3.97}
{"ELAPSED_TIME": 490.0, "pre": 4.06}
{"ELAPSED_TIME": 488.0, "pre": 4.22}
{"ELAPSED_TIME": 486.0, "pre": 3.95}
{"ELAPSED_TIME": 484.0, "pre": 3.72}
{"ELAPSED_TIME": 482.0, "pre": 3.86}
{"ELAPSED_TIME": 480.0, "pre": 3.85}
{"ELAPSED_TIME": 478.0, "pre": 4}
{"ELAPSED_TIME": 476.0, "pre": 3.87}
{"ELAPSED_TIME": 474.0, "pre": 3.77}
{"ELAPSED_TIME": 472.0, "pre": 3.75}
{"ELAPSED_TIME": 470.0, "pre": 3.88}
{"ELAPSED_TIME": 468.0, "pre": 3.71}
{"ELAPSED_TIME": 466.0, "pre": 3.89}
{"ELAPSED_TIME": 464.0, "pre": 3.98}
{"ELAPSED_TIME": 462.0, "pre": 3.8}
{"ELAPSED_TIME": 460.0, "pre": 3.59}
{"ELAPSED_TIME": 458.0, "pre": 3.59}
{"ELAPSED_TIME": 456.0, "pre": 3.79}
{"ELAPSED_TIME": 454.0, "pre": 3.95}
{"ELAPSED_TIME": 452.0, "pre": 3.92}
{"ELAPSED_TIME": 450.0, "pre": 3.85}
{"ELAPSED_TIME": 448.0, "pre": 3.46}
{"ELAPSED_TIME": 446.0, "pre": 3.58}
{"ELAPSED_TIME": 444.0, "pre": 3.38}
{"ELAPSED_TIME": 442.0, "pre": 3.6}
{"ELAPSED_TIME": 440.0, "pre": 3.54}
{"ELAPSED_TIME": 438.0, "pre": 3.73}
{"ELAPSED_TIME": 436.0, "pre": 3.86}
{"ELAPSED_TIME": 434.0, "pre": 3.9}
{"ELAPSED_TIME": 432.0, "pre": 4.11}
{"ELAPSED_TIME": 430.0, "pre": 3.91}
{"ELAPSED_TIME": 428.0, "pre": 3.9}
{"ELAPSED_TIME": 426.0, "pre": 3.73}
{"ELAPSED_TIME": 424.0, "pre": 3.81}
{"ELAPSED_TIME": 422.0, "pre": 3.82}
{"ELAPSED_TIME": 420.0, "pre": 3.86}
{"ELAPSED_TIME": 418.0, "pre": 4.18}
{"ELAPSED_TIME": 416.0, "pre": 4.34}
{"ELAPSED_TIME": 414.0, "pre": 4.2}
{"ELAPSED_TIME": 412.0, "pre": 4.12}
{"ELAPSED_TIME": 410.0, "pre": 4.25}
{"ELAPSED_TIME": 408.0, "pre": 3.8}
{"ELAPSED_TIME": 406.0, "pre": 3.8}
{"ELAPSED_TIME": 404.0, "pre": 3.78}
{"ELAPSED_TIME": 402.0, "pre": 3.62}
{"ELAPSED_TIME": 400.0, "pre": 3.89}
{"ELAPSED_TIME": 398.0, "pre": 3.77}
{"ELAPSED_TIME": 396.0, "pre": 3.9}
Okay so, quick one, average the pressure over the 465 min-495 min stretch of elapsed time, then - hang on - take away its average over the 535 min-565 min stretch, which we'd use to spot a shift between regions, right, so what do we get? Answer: -0.52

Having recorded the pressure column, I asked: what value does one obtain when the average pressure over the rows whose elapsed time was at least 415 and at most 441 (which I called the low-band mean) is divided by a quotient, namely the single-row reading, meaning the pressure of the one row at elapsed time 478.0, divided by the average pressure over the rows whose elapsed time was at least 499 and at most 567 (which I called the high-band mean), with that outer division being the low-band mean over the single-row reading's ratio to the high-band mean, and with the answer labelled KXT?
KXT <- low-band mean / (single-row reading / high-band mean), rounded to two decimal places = 3.88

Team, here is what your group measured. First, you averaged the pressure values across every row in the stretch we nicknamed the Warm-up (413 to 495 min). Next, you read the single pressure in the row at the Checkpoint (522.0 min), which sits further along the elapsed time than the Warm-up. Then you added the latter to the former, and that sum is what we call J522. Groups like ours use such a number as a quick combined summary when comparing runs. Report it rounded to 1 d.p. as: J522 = 6.5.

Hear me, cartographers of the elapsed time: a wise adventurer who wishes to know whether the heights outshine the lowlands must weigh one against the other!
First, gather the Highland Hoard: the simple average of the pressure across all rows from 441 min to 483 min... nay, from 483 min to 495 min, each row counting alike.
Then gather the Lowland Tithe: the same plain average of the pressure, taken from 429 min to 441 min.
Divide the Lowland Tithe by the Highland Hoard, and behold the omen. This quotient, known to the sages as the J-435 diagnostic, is 0.96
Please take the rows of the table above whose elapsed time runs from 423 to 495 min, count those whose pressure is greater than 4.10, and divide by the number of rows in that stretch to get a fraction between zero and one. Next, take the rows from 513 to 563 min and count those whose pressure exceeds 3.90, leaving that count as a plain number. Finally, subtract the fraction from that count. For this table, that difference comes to 15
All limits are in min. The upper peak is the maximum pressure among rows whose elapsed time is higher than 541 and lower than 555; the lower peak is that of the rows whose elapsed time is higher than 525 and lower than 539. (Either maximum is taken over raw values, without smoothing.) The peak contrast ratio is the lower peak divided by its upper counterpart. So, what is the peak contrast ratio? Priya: 0.95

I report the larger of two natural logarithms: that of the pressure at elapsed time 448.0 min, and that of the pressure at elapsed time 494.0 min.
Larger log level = 1.43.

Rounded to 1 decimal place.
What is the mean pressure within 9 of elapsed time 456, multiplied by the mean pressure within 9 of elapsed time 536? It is 14.6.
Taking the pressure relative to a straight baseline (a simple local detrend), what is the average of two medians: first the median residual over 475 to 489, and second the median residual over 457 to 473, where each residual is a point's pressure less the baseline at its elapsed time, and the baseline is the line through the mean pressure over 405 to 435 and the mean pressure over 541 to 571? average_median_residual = -0.4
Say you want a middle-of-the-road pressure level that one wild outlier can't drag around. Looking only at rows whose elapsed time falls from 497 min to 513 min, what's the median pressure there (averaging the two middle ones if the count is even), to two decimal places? 4.13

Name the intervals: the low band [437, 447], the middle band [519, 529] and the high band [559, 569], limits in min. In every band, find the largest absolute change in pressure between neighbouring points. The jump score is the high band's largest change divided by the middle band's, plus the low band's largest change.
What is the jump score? 0.99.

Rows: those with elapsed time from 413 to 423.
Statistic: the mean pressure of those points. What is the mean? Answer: 4.1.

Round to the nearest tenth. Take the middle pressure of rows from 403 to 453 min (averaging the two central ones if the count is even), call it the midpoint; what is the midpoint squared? 14.8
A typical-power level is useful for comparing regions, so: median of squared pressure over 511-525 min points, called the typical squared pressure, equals 9.0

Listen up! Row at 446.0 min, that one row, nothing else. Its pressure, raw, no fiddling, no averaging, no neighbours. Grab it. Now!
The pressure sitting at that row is 3.58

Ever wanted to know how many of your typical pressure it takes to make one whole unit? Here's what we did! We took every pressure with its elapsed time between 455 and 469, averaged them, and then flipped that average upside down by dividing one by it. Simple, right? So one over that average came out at 0.266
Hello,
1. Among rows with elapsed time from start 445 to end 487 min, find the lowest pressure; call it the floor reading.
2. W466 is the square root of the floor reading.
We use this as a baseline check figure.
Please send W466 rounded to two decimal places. 1.86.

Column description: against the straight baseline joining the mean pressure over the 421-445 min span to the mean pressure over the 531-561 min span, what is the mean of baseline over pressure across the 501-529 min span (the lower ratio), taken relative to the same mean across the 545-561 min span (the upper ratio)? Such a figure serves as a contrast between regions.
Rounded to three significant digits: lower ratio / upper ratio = 1.27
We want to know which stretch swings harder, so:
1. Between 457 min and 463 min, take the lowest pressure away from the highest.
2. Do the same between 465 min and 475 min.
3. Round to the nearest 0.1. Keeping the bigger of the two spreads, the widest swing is 0.2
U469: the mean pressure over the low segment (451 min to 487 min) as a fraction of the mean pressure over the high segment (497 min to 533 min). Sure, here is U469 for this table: 1.07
